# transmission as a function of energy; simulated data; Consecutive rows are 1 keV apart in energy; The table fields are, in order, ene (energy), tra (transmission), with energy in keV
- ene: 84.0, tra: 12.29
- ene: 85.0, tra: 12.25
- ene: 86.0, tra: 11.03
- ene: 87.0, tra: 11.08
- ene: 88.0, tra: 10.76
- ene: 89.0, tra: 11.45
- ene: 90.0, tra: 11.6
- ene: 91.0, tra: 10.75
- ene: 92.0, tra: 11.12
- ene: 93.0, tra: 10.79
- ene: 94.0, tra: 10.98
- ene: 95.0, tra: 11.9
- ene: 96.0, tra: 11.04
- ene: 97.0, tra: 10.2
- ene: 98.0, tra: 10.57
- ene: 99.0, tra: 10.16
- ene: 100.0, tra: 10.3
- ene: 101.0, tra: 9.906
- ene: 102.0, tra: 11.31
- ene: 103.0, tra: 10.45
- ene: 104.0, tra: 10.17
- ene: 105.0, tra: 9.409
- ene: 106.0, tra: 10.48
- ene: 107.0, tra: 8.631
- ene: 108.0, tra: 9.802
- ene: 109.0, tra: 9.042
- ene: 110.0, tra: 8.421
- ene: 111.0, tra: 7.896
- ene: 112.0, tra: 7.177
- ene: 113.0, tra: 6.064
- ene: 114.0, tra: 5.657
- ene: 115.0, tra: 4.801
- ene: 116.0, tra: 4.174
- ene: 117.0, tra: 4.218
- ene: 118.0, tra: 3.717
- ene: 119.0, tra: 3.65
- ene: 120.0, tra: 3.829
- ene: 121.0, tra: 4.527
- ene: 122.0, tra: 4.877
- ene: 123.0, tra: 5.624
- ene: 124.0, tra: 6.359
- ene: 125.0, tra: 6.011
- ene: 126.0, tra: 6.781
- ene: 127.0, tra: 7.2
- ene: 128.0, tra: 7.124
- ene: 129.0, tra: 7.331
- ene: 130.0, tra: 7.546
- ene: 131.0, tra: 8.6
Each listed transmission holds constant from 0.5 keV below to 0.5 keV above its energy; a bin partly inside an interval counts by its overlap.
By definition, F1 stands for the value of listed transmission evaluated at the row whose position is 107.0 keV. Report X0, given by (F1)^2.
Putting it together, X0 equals 74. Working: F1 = 8.631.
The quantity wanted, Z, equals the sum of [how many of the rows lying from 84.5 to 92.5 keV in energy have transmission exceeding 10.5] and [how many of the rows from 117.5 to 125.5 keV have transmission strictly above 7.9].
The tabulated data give 8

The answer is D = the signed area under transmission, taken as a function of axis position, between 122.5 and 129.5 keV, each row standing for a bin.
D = 46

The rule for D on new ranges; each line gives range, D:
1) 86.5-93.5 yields 78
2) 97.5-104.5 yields 73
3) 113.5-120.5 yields 30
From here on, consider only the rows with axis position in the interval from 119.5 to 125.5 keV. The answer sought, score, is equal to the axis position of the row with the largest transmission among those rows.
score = 124.0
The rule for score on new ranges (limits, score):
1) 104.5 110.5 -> 106.0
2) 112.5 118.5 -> 113.0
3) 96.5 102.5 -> 102.0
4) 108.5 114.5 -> 109.0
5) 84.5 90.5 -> 85.0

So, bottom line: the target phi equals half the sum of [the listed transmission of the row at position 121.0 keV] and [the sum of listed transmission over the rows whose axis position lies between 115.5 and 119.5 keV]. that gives 10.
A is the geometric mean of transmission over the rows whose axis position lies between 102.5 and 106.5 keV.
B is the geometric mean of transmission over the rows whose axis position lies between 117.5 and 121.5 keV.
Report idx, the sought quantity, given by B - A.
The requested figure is -6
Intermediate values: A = 10.1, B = 4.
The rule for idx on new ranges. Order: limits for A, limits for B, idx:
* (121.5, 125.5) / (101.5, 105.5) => 5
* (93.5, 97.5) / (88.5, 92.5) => 0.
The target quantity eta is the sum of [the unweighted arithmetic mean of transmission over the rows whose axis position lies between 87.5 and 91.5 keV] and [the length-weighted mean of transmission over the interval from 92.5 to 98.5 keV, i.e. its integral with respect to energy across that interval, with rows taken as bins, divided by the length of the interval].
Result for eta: 22.1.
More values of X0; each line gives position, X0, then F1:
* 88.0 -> 116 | 10.76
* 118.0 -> 14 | 3.717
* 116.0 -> 17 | 4.174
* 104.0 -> 103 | 10.17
